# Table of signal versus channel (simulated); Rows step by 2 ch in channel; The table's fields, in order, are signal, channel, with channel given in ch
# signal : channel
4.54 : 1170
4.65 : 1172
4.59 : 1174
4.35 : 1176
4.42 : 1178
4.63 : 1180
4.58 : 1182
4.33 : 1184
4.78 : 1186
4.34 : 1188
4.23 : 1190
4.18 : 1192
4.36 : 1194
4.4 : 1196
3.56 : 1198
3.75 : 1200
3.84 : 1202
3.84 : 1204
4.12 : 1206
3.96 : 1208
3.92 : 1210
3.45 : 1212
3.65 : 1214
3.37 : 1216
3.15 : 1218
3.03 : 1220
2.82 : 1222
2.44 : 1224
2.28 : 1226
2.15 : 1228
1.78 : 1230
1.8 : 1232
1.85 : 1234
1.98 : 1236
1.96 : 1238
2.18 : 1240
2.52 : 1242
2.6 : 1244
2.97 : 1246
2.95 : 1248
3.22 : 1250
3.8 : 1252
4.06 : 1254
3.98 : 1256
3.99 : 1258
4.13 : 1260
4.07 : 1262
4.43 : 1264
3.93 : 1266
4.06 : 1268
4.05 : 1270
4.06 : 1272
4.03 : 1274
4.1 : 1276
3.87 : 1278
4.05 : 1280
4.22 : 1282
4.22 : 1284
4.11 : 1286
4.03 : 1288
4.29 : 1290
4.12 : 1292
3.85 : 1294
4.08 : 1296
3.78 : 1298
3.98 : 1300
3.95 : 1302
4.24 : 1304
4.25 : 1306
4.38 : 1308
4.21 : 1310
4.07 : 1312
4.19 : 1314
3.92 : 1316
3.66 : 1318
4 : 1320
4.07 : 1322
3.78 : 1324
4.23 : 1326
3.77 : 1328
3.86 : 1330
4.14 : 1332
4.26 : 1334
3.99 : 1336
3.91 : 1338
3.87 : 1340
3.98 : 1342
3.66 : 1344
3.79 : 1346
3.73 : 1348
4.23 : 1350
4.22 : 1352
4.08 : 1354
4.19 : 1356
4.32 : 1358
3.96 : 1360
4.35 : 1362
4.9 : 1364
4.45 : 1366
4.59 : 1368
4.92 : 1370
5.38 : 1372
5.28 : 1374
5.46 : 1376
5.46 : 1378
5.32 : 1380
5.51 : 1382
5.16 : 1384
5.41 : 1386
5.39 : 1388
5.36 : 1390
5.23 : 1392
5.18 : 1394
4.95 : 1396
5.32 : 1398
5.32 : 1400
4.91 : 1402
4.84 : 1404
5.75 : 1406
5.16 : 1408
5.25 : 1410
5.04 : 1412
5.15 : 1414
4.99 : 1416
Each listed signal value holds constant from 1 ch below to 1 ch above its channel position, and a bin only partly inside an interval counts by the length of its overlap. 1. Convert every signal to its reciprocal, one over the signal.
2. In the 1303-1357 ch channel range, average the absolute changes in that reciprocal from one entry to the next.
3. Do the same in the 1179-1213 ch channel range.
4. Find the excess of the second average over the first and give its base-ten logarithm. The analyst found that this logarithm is -2.81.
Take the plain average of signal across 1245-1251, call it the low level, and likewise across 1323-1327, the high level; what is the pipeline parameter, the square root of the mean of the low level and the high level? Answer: 1.88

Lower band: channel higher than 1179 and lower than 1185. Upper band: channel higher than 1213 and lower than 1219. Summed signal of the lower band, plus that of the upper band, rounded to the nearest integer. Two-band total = 24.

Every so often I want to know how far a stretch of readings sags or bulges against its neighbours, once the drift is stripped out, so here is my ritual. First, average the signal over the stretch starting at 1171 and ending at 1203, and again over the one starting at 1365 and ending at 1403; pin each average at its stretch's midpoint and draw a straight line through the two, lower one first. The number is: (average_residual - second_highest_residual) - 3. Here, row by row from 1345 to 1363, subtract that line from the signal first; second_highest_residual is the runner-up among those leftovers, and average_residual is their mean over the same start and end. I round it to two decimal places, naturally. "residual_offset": -3.21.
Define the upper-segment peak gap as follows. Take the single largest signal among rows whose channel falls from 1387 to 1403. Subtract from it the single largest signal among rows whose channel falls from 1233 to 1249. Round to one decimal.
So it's 2.4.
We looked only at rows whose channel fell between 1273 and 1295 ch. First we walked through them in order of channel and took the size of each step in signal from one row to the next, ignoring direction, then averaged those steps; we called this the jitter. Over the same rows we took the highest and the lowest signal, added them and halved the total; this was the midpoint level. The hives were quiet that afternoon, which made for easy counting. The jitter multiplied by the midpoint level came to 0.63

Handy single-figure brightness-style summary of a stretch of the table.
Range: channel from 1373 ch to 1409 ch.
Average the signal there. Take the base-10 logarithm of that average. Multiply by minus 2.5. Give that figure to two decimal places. -1.81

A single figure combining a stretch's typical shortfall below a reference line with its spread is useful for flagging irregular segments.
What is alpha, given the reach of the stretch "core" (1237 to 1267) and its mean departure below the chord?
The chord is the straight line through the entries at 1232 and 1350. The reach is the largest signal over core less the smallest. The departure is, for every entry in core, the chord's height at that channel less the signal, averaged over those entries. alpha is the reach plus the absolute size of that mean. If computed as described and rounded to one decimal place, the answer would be 3.6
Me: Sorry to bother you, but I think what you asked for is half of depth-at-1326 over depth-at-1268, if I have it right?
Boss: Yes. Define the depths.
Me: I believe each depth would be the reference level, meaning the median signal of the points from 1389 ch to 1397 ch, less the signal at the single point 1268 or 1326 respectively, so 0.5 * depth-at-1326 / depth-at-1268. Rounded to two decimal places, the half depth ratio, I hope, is 0.43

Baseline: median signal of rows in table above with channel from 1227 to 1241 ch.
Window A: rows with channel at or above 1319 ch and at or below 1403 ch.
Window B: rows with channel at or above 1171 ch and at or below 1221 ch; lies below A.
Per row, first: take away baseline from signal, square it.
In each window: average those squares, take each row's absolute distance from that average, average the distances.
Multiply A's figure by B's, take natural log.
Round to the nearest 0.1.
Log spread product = 1.6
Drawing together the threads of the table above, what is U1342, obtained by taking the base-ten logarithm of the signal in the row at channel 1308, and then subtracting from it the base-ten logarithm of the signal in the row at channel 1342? 0.042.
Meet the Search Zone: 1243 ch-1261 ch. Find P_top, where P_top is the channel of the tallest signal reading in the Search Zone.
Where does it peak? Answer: 1260 ch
